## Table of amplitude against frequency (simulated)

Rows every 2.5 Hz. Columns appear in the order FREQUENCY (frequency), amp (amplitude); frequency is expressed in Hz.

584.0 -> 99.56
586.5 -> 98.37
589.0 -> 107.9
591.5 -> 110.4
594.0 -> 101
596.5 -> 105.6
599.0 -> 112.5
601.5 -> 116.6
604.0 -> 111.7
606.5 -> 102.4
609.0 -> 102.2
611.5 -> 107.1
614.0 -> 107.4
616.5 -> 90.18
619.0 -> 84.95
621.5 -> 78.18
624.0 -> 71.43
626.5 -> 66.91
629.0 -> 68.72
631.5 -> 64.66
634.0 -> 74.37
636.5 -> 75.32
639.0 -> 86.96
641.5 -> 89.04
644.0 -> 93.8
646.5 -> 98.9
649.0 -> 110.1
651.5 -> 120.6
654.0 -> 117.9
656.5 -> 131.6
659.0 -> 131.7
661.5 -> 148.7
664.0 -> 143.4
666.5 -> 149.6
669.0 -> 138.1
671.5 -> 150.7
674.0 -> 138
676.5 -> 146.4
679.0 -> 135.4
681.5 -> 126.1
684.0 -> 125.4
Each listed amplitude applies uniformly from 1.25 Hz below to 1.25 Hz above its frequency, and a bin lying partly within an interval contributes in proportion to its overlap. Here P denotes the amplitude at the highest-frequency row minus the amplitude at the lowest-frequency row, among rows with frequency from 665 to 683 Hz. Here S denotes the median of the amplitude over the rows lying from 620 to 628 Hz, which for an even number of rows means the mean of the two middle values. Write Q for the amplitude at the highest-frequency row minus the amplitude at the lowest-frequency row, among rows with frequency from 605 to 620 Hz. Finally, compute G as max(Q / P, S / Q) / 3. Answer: 0.2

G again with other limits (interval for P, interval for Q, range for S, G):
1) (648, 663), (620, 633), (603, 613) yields -0.1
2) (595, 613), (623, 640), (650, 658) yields 3.5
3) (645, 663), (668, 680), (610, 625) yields 0.0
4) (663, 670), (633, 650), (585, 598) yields 1.0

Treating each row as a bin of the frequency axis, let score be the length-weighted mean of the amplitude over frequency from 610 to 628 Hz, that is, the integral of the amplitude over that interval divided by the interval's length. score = 87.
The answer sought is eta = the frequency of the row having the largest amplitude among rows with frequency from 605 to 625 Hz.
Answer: 614.0 Hz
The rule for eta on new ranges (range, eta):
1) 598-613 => 601.5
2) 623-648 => 646.5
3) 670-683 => 671.5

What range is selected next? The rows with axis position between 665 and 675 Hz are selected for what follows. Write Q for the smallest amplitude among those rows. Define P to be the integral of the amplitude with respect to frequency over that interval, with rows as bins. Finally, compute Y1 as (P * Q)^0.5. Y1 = 446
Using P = 1442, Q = 138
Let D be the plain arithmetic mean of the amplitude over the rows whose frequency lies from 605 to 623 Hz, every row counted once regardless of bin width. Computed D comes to 96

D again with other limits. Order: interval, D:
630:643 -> 78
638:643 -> 88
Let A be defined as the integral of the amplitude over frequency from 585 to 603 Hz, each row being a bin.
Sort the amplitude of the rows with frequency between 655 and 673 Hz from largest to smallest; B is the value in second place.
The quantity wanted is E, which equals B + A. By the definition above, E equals 2083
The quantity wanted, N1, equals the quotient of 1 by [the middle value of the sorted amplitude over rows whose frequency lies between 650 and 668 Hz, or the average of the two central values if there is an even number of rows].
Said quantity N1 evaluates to 0.008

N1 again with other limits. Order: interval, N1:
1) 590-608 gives 0.009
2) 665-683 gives 0.007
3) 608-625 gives 0.011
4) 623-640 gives 0.014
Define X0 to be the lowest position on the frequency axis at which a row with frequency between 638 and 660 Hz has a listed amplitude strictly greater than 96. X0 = 646.5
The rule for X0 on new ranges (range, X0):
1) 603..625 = 604.0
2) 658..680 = 659.0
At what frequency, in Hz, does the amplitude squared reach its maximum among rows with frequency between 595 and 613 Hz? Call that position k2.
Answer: 601.5 Hz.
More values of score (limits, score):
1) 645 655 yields 111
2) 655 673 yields 142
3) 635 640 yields 81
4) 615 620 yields 89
